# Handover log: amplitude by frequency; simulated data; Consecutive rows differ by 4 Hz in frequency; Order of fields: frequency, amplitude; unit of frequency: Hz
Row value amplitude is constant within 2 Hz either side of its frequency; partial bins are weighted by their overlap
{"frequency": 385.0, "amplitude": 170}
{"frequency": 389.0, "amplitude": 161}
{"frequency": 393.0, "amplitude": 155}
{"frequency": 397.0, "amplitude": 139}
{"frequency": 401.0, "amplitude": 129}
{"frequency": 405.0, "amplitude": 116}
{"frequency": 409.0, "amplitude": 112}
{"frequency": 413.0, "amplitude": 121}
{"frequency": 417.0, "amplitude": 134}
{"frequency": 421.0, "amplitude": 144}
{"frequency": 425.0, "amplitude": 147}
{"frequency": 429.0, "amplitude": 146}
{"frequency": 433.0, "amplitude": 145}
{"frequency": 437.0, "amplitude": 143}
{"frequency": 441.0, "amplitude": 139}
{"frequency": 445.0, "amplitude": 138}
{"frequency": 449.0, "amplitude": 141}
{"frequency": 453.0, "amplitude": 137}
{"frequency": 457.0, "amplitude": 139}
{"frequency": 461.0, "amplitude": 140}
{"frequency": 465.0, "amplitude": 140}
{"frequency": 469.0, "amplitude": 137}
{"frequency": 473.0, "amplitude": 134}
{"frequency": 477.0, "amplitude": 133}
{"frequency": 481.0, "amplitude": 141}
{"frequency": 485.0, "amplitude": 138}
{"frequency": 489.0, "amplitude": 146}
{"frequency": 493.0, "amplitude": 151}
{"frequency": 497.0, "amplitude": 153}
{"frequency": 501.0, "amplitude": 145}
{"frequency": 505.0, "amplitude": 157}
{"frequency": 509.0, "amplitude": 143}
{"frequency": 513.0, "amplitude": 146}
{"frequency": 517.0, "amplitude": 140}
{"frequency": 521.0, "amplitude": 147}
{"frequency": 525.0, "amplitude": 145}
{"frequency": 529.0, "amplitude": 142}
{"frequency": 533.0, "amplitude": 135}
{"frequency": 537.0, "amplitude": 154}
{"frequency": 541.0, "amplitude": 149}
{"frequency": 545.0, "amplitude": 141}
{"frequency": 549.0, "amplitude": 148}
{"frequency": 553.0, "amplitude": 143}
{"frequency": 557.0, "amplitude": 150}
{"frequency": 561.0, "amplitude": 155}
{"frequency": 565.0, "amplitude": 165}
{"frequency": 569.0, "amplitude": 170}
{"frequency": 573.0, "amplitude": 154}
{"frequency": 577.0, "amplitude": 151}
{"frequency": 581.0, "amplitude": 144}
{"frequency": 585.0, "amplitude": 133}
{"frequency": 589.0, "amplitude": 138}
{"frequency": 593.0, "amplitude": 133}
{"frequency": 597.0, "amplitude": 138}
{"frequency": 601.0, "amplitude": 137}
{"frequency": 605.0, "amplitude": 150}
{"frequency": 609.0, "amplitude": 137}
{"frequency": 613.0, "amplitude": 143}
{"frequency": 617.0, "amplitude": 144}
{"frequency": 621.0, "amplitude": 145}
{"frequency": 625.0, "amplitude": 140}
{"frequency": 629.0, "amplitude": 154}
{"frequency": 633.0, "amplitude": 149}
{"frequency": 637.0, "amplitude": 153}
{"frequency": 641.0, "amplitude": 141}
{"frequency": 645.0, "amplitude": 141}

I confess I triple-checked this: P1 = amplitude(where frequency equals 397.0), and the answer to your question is 139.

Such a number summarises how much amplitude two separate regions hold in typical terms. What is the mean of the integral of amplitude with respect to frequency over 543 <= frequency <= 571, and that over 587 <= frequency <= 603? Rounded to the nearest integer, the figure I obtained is 3236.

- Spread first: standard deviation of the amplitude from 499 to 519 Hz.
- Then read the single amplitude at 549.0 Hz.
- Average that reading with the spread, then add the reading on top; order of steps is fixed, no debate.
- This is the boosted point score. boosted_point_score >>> 225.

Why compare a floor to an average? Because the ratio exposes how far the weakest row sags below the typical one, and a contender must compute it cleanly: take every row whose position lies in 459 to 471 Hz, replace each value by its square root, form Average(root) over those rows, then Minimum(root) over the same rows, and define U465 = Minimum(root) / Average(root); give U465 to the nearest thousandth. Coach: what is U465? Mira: 0.993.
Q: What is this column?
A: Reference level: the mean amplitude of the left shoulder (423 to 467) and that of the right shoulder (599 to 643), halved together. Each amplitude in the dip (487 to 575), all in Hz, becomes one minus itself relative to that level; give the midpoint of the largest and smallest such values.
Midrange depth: -0.07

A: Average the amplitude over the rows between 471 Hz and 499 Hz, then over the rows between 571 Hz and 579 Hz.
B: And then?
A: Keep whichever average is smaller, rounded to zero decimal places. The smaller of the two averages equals 142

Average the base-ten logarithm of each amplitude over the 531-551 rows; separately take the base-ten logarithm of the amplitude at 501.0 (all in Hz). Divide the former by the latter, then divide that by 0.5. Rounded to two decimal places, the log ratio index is 2.00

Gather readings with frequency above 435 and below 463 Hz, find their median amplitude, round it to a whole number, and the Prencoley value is 139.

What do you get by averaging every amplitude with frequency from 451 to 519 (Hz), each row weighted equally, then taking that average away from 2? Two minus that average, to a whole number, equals -140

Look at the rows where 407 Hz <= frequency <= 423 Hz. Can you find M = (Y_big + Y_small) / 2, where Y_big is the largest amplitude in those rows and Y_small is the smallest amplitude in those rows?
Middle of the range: 128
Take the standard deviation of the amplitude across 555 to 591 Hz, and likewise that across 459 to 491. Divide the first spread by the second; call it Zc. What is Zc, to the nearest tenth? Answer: 2.9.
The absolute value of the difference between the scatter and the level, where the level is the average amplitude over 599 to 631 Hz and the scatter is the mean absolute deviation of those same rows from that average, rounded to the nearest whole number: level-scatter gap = 139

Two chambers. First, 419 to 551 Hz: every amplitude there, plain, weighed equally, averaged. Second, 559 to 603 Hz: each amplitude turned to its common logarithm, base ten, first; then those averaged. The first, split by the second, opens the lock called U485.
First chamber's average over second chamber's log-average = 66.1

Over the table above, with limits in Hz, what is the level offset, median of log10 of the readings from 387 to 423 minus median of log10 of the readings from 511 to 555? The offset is -0.034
